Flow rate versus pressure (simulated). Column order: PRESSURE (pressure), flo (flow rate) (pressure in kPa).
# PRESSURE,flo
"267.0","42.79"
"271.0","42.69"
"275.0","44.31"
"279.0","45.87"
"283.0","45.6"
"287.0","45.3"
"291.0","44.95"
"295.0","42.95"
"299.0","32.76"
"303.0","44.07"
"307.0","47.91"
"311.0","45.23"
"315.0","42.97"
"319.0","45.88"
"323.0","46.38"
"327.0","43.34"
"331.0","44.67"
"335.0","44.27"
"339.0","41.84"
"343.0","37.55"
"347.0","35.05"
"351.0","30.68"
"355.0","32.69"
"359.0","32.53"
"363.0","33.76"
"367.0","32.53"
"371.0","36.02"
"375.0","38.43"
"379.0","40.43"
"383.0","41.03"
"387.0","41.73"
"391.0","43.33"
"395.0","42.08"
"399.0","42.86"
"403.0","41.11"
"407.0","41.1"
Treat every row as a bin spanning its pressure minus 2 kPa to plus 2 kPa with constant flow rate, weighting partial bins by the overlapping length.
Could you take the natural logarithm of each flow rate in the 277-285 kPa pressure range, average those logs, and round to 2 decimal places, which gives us 3.82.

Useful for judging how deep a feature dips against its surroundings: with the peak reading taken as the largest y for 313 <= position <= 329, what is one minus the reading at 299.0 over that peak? 0.29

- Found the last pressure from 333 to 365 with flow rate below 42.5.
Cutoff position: 363.0 kPa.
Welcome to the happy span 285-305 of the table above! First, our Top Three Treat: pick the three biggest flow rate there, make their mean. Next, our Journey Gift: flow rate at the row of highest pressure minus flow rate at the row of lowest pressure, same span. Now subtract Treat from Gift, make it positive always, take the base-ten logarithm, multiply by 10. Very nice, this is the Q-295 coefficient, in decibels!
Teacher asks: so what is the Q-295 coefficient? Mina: 16.6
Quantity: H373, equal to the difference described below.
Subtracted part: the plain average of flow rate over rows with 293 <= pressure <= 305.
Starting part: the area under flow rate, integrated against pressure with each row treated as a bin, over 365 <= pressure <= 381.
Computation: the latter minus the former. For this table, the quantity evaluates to 550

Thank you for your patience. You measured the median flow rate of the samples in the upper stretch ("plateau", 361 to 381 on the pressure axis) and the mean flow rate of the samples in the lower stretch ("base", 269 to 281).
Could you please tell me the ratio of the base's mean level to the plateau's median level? 1.23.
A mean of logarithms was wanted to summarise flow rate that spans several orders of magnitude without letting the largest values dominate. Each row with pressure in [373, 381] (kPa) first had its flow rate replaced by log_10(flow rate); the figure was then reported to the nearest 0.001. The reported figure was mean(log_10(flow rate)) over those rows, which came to 1.596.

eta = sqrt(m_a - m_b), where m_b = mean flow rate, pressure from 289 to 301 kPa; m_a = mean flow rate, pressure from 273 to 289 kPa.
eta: 2.2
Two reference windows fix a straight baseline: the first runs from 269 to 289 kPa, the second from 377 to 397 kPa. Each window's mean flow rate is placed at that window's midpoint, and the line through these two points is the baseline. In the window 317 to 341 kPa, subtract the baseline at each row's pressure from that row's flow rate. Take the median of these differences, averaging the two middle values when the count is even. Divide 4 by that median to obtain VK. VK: 3.2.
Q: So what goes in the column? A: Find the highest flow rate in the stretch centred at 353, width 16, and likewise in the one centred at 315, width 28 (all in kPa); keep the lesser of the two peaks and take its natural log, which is 3.56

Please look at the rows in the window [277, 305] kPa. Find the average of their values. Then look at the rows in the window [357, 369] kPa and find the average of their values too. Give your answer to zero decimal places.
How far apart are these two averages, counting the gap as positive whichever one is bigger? 10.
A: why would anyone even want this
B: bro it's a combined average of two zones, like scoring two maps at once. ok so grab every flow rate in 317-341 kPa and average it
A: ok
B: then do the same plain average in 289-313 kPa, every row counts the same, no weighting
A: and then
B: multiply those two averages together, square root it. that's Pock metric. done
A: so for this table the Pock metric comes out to 43.7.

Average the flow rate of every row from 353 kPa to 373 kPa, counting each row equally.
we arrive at 34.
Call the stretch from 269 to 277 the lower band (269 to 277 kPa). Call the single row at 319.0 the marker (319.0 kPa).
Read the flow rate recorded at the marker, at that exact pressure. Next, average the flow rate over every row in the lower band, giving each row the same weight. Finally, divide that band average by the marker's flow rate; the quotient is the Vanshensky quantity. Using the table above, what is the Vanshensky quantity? 0.95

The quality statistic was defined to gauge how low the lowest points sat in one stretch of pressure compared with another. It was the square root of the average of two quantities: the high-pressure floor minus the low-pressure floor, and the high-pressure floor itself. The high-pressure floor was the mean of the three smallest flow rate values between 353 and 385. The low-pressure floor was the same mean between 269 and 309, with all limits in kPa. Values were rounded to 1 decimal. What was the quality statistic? 3.6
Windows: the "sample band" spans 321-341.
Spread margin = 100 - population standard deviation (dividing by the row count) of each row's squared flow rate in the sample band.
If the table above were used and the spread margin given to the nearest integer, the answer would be -32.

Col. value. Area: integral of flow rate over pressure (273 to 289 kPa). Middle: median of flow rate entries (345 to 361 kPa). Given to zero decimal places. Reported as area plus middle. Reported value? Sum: 757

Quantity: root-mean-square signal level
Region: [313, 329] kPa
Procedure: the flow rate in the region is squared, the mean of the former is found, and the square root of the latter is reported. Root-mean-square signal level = 44.7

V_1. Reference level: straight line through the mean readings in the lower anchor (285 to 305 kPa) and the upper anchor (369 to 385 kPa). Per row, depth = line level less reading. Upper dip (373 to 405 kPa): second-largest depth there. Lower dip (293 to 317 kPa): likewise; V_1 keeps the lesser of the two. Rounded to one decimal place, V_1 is -1.5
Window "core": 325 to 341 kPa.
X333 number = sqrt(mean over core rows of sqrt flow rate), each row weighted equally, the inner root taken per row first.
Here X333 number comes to 2.57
